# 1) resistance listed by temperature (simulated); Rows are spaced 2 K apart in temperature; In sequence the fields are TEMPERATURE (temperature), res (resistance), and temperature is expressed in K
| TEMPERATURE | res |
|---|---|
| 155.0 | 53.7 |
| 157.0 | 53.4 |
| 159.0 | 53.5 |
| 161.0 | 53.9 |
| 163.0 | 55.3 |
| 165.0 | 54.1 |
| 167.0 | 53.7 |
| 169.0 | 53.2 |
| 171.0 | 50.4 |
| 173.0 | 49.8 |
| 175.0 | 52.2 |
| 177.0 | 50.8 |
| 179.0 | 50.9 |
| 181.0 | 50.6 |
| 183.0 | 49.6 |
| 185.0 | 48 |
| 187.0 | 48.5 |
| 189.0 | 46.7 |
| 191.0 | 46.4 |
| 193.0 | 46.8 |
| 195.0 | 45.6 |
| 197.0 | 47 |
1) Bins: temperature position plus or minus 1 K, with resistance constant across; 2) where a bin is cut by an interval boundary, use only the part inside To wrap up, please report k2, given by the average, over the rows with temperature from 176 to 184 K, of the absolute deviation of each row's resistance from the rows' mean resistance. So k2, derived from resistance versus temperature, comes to 0.44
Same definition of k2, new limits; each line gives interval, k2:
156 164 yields 0.64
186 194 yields 0.70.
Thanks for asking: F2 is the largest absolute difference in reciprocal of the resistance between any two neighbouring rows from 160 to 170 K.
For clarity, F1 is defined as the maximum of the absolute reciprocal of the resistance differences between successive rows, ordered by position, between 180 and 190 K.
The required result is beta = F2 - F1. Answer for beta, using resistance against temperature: -0.0003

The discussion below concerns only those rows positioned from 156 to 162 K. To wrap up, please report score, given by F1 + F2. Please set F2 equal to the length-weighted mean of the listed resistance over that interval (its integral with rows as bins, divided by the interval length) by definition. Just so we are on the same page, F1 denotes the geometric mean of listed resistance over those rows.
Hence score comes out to 107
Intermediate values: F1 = 54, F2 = 54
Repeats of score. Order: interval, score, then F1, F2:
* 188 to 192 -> 93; 47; 47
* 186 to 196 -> 94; 47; 47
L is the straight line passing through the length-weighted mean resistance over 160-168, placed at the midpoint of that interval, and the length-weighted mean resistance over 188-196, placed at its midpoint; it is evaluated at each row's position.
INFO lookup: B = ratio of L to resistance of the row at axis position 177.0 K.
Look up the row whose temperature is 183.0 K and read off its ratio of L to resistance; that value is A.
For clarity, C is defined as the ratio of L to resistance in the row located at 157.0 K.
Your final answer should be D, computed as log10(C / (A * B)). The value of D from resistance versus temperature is 0.03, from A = 0.986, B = 1.00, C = 1.05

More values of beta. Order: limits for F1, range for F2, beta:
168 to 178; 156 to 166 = -0.0006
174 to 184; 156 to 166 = -0.0001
